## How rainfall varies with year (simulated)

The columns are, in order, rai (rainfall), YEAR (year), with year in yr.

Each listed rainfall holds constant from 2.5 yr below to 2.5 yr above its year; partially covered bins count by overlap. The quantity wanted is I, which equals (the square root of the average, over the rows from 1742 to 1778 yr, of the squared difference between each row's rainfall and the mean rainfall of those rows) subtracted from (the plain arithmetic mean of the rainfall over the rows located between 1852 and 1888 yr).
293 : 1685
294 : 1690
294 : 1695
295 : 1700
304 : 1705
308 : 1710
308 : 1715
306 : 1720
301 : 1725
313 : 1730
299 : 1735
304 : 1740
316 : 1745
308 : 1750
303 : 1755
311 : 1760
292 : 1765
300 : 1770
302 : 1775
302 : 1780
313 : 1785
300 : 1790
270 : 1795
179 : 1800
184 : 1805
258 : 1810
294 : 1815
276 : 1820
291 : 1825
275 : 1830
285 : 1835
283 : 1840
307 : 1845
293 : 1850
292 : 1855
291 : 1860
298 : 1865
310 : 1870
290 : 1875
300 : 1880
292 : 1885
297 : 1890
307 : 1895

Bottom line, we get 289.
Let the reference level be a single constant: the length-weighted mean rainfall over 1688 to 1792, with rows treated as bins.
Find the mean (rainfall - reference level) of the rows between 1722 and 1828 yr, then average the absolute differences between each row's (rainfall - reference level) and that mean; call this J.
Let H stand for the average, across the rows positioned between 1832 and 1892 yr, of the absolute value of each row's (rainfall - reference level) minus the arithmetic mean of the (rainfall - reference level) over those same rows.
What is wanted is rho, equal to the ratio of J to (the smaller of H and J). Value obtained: 4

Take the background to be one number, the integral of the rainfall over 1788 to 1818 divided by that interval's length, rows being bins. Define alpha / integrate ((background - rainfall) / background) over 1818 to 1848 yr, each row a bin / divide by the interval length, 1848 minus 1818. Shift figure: -0.159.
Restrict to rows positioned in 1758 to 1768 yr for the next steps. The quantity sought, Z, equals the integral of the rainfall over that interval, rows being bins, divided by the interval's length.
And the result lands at 301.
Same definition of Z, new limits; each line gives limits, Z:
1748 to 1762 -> 307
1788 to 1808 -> 232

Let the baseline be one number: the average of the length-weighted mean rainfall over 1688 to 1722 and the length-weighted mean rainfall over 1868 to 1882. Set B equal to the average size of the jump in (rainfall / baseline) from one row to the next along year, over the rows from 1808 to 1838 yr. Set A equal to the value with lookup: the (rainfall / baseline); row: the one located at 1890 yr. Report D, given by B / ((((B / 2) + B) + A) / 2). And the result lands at 0.12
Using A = 0.99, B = 0.06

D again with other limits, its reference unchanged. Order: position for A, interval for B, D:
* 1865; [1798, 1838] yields 0.15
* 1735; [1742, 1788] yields 0.05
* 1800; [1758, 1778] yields 0.10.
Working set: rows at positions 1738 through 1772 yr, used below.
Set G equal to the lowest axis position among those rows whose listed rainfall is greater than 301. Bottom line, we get 1740 yr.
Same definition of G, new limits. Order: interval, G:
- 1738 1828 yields 1740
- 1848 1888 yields 1870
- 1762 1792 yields 1775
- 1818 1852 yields 1845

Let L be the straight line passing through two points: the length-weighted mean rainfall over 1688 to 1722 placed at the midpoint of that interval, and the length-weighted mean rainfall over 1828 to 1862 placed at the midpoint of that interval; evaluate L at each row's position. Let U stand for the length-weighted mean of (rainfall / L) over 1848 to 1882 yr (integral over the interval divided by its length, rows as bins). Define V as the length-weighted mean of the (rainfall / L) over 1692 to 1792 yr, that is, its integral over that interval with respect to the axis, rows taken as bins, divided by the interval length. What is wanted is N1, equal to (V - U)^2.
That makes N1 0.000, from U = 1.03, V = 1.02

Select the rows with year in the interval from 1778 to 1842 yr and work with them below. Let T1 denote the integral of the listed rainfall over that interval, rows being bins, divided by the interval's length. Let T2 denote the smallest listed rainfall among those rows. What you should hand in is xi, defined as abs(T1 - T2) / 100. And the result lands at 0.9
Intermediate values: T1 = 270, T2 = 179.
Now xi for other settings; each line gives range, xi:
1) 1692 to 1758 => 0.1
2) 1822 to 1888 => 0.2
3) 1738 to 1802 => 1.1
